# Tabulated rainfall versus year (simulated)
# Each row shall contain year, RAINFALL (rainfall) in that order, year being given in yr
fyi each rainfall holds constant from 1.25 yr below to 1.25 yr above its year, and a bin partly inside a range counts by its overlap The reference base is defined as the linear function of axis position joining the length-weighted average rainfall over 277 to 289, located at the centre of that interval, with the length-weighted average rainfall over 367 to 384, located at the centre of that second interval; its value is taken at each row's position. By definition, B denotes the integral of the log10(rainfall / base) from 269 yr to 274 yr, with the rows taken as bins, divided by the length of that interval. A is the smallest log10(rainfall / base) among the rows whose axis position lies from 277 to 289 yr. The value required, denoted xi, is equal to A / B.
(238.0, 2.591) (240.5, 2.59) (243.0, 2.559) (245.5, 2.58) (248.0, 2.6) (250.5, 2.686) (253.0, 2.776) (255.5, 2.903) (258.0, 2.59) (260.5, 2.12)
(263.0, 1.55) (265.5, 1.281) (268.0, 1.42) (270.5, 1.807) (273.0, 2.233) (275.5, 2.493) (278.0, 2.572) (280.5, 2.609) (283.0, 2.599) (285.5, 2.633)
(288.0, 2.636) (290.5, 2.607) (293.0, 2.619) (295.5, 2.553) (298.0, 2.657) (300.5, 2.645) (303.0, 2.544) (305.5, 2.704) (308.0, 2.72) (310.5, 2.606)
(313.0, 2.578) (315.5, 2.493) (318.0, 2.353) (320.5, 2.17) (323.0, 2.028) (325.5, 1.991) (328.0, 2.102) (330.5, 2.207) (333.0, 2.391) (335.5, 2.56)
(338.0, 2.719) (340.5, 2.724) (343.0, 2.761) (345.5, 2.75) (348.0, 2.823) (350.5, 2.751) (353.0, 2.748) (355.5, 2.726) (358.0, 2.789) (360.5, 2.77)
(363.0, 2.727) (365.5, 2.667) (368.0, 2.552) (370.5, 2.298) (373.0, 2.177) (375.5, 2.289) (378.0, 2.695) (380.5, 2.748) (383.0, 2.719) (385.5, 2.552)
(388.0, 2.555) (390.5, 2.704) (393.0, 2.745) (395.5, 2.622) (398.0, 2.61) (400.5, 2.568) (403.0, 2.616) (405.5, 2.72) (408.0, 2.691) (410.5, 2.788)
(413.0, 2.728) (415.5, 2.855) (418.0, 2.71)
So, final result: 0.1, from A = -0.01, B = -0.13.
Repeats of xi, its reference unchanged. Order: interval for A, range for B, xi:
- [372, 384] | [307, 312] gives -4.5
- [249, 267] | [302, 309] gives -25.1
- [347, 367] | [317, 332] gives -0.3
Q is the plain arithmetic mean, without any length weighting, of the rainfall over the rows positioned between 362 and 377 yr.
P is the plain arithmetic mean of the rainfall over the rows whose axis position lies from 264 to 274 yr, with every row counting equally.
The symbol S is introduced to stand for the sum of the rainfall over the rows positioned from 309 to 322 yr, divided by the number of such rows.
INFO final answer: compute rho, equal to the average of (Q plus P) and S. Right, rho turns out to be 3.3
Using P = 1.69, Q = 2.45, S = 2.44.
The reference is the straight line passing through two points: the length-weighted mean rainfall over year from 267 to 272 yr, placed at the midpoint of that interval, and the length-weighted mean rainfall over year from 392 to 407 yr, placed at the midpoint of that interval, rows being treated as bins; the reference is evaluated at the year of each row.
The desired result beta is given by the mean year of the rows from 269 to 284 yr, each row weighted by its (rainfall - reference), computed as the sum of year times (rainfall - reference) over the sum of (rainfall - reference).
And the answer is 278.1 yr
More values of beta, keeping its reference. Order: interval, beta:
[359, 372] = 362.5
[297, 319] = 306.8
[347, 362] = 353.9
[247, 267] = 252.9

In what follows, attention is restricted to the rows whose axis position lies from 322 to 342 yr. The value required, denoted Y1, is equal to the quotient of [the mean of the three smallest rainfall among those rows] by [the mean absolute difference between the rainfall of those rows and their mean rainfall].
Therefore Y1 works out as 7.9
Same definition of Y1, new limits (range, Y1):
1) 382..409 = 40.1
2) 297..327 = 9.6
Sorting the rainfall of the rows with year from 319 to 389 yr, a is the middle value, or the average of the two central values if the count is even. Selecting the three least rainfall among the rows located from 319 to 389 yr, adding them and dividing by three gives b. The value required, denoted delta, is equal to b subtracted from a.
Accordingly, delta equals 0.6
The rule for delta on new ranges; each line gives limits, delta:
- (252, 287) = 1.1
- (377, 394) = 0.1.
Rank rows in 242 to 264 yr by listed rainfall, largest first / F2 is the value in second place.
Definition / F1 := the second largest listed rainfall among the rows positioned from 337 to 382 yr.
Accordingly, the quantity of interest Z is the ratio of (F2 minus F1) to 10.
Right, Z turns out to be -0.001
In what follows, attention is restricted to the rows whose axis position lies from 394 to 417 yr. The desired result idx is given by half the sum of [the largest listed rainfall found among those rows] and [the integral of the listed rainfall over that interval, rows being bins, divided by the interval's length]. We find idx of 2.77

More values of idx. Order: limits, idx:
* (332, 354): 2.76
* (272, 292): 2.59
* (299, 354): 2.67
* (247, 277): 2.55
